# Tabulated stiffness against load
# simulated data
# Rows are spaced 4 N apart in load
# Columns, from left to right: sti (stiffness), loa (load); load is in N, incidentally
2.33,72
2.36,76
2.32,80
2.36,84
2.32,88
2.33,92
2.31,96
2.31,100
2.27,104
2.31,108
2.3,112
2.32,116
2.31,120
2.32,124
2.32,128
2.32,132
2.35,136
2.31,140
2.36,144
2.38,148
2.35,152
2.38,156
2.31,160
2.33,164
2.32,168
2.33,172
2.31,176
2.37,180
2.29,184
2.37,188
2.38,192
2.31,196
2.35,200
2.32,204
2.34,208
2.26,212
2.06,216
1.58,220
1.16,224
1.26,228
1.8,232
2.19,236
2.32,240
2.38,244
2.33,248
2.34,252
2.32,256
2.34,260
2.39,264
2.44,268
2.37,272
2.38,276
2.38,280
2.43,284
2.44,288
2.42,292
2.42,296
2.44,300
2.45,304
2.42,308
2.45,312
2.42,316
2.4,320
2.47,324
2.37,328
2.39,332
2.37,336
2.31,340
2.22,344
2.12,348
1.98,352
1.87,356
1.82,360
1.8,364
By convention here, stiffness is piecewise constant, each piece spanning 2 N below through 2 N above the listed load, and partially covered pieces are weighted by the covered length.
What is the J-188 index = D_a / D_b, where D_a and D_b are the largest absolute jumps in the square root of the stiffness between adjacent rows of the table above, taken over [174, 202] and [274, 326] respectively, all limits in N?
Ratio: 1.2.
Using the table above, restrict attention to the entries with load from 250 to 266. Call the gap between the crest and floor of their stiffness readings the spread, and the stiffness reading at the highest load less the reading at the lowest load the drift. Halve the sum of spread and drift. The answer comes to 0.060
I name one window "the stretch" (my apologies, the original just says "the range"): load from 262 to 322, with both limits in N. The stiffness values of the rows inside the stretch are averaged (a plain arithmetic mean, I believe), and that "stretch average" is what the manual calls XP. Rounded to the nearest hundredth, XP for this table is 2.42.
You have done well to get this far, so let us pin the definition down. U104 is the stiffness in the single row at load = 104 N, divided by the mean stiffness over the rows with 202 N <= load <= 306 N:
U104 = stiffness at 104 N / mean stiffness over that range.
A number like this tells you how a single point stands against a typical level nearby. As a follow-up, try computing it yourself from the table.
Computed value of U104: 1.03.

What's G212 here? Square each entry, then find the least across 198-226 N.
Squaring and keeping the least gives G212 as 1.35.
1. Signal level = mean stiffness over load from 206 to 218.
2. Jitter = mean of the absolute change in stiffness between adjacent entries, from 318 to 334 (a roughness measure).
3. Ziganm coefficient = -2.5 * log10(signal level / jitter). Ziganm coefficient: -3.9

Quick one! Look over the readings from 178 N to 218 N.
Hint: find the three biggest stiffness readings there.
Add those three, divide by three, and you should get 2.37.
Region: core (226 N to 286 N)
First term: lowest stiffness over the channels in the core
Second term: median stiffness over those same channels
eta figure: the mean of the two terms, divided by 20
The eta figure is 0.090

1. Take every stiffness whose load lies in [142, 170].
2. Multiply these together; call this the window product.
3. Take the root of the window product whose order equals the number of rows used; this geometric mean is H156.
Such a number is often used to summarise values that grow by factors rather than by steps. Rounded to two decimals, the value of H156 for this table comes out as 2.35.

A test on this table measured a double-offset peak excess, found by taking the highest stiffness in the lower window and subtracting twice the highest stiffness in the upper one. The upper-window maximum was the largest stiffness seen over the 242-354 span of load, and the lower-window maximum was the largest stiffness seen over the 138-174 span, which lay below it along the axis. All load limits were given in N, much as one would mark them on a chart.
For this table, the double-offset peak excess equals -2.56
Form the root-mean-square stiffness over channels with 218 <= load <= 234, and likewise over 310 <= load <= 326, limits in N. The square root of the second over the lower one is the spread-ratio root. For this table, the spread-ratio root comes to 1.29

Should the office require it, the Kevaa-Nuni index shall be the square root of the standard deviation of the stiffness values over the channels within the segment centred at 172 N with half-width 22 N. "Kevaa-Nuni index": 0.2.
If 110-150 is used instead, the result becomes 0.2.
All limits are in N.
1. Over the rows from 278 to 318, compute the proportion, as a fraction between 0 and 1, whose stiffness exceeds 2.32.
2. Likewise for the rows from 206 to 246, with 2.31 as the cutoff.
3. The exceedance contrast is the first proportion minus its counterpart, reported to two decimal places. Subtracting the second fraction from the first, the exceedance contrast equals 0.70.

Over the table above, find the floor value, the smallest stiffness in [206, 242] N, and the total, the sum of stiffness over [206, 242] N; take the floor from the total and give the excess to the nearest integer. 16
